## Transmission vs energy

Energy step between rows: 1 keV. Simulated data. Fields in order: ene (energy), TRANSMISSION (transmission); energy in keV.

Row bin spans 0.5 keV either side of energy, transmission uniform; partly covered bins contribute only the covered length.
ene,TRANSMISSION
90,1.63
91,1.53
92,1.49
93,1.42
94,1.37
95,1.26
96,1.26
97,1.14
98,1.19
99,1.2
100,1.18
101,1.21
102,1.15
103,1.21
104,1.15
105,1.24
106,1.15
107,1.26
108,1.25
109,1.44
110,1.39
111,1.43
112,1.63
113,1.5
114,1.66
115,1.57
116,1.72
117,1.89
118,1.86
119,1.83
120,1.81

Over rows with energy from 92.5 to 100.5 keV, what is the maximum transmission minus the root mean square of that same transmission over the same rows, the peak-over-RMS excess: 0.16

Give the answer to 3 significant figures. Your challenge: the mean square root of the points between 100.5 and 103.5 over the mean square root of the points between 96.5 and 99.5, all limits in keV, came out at 1.01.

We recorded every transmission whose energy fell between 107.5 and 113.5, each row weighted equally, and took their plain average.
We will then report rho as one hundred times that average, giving 144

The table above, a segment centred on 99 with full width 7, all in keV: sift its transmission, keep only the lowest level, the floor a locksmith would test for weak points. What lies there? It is 1.14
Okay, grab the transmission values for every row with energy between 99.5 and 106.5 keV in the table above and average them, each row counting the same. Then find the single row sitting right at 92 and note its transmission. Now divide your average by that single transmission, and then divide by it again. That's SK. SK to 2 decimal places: 0.53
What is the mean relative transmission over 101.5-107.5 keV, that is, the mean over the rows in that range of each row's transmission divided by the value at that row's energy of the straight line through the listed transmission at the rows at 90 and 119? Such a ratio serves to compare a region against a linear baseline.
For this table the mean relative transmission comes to 0.69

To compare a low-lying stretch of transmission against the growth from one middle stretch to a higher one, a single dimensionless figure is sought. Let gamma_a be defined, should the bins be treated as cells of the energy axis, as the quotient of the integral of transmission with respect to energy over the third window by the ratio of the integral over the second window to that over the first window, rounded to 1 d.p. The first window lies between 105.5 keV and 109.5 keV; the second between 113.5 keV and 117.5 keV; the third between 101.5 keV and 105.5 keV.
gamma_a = 3.5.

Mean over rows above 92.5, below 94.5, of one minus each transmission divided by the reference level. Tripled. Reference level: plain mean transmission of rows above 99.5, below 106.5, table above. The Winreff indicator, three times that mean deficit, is -0.53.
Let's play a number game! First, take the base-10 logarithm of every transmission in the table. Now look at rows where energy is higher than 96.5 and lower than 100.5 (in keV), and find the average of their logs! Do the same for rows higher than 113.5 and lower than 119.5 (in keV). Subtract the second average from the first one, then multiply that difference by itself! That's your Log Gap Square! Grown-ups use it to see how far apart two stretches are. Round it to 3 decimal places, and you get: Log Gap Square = 0.030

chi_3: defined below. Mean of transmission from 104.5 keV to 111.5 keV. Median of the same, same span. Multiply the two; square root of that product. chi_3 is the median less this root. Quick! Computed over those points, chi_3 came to -0.024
